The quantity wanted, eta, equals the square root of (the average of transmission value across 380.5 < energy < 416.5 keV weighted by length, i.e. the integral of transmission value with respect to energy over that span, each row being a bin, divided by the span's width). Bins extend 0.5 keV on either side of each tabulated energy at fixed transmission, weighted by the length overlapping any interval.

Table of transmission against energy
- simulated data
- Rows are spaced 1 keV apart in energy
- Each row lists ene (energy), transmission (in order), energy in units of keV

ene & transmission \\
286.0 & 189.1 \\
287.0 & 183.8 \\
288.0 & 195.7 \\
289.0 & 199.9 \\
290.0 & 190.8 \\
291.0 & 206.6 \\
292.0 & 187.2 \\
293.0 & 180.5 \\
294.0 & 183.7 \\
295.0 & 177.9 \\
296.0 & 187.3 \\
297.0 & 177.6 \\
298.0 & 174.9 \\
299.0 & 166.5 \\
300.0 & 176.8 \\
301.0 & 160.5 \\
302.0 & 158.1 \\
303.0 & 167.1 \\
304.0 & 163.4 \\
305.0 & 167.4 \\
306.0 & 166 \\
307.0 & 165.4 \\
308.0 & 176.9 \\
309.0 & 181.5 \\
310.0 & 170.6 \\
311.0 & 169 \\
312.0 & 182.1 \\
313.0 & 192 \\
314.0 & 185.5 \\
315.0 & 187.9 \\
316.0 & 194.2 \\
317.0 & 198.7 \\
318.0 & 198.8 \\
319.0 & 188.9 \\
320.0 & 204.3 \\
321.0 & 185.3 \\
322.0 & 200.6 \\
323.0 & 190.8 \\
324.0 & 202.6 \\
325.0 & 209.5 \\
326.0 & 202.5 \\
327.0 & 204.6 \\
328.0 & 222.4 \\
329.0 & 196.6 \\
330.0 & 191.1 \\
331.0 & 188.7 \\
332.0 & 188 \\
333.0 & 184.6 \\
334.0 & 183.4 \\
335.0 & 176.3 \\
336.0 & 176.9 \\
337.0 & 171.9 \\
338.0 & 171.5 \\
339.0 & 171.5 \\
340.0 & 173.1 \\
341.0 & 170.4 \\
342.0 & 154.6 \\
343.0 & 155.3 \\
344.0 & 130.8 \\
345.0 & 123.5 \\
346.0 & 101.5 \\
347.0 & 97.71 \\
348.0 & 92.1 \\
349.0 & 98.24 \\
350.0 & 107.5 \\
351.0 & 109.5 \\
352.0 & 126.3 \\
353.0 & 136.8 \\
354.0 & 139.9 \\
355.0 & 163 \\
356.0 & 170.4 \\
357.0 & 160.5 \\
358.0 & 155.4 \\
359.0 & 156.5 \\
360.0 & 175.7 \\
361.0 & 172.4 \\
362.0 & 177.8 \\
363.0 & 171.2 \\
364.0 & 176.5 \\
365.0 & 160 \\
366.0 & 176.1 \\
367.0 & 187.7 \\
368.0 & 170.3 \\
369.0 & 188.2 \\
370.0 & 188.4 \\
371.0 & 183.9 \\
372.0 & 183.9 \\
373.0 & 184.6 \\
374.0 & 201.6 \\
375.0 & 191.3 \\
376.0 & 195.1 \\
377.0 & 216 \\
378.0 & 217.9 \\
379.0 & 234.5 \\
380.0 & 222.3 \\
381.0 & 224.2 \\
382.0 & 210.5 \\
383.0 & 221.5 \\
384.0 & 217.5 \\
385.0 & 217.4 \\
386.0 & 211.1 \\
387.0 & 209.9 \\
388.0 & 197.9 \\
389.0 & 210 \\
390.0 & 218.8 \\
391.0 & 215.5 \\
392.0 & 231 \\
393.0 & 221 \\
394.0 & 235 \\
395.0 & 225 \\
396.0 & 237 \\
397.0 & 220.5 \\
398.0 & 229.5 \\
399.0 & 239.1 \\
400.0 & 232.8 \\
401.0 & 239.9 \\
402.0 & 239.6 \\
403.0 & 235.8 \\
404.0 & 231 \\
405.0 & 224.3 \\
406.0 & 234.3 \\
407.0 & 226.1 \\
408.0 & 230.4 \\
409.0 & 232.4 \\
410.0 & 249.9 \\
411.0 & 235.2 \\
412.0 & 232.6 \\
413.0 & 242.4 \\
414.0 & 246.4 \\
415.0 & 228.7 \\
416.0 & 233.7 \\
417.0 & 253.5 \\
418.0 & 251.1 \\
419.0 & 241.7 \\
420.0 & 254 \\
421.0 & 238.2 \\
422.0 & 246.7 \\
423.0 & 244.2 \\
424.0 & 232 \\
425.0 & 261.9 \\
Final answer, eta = 15.1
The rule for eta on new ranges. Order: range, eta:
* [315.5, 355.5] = 12.9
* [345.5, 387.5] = 13.2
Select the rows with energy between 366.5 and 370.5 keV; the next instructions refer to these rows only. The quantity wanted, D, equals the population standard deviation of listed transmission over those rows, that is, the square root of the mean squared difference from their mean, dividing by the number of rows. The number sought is 7.7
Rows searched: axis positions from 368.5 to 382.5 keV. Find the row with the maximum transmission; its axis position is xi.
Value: 379.0 keV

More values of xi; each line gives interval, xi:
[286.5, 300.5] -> 291.0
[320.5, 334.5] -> 328.0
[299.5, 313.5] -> 313.0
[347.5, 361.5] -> 360.0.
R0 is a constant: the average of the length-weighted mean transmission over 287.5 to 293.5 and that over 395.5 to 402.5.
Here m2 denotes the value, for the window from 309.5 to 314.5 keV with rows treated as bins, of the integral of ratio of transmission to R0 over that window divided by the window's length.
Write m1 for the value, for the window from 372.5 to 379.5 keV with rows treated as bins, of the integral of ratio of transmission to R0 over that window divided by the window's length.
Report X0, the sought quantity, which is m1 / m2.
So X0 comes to 1.14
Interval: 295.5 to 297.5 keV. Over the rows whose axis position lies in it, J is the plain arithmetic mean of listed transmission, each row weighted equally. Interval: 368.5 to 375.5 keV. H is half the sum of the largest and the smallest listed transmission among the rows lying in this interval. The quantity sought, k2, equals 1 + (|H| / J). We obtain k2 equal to 2.06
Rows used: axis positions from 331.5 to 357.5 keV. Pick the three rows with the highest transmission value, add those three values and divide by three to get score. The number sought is 185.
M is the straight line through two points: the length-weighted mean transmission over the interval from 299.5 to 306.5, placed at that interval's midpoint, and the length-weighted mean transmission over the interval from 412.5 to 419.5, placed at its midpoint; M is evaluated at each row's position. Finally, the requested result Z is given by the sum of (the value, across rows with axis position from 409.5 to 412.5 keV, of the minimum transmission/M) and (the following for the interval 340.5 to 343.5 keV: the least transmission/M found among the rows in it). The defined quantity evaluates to 1.77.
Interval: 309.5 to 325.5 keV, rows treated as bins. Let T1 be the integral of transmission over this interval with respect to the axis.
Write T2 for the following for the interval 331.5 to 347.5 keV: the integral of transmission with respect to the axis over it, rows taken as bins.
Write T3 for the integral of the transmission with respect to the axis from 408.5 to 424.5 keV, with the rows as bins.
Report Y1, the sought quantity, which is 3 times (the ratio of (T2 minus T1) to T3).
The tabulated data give -0.41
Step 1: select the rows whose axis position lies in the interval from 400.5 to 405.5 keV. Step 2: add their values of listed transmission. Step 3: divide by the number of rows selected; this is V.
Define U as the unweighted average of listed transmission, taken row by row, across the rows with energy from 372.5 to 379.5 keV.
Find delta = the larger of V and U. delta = 234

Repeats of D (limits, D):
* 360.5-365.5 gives 6.3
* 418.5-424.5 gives 6.9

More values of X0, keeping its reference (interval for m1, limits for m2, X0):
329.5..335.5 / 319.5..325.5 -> 0.93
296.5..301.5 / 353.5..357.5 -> 1.08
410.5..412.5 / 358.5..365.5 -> 1.38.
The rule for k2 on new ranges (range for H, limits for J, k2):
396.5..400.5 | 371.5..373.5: 2.25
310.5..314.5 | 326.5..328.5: 1.85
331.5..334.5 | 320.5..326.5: 1.94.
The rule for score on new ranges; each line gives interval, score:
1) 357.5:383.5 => 227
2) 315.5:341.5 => 212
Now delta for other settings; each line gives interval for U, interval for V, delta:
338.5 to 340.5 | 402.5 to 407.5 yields 230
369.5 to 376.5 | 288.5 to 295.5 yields 190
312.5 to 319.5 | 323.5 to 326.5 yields 205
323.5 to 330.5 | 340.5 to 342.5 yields 204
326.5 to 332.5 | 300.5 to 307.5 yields 199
